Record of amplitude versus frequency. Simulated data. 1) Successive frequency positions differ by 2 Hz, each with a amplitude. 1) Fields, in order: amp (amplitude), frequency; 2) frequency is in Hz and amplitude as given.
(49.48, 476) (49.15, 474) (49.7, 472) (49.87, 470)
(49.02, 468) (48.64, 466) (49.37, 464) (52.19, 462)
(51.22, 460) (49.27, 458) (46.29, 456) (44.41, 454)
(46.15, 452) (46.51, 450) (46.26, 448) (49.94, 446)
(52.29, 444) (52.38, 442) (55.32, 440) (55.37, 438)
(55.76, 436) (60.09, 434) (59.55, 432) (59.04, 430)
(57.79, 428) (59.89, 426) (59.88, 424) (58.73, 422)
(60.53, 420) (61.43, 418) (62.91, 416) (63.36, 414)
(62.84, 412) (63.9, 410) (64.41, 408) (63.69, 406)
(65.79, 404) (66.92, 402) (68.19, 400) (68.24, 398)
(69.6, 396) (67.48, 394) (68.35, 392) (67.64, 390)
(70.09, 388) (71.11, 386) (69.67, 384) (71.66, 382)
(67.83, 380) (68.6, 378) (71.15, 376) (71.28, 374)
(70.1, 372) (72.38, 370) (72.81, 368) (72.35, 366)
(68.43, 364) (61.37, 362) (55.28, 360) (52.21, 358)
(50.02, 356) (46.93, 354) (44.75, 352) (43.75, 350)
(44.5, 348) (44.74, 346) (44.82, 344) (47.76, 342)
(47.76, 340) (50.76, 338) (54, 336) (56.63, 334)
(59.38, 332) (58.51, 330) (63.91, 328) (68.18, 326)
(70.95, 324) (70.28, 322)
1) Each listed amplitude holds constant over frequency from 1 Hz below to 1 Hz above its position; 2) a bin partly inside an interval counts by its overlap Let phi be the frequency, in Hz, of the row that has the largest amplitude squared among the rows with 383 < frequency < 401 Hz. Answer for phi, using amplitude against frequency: 386 Hz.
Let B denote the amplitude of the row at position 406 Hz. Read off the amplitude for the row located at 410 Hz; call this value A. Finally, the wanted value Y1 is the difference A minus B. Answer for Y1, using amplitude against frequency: 0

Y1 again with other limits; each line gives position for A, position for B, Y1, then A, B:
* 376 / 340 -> 23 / 71.15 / 47.76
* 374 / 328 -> 7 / 71.28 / 63.91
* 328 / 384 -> -6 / 63.91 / 69.67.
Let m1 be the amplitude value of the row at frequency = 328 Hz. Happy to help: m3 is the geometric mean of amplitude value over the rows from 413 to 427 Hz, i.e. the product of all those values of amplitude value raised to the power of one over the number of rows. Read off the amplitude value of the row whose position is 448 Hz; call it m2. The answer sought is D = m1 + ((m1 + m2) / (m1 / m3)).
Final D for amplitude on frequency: 169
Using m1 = 63.91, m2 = 46.26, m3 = 61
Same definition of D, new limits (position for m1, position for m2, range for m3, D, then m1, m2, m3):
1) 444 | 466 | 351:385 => 174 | 52.29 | 48.64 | 63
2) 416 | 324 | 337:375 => 180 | 62.91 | 70.95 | 55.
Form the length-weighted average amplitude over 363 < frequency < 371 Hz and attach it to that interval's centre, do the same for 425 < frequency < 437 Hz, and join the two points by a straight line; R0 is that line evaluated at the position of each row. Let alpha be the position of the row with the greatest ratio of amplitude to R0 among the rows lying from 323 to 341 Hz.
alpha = 324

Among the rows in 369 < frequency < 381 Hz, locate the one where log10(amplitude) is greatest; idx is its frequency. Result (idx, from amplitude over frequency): 370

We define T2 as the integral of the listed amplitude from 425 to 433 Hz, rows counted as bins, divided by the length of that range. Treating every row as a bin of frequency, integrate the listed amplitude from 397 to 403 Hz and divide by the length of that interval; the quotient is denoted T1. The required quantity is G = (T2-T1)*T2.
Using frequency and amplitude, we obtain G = -515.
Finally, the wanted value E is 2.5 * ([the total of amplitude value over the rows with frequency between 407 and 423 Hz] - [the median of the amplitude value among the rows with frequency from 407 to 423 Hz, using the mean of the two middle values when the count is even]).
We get 1088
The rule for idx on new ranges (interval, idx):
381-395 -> 382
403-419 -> 404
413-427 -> 414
